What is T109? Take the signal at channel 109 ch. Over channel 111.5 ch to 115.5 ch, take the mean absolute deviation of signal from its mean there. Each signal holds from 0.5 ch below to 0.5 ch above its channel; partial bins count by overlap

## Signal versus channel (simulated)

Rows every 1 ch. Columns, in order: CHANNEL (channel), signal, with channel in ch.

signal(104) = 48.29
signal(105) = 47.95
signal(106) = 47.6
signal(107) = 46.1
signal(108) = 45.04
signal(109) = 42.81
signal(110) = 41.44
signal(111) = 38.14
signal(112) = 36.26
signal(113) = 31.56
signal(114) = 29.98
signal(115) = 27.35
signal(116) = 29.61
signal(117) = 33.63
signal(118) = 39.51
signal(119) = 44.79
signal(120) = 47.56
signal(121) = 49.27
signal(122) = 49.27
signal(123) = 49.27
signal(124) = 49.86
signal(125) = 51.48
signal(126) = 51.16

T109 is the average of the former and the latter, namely 22.7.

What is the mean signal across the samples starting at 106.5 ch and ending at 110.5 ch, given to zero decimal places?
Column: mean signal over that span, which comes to 44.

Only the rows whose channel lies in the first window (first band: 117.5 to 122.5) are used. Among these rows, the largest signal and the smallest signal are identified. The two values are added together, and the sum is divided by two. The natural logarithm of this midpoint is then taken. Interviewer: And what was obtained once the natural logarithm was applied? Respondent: 3.79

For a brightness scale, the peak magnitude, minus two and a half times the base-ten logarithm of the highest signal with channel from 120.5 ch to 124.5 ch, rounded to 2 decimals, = -4.24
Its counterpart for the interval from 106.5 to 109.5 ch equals -4.16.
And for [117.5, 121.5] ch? -4.23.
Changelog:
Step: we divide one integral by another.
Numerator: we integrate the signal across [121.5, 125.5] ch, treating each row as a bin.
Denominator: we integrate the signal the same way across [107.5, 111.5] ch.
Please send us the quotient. 1.19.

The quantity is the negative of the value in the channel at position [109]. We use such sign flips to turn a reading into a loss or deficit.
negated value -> -43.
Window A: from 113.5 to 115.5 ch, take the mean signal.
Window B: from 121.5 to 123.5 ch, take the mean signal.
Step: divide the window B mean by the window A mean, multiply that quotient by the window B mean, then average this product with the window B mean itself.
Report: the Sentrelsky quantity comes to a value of 67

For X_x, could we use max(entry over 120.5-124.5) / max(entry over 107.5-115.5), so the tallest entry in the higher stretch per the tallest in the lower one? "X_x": 1.11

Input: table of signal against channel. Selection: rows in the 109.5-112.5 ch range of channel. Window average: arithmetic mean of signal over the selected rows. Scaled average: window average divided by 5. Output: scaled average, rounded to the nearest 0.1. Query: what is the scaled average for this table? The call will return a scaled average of 7.7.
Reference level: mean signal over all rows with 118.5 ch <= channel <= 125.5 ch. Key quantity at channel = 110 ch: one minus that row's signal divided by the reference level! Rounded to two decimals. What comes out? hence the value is 0.15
